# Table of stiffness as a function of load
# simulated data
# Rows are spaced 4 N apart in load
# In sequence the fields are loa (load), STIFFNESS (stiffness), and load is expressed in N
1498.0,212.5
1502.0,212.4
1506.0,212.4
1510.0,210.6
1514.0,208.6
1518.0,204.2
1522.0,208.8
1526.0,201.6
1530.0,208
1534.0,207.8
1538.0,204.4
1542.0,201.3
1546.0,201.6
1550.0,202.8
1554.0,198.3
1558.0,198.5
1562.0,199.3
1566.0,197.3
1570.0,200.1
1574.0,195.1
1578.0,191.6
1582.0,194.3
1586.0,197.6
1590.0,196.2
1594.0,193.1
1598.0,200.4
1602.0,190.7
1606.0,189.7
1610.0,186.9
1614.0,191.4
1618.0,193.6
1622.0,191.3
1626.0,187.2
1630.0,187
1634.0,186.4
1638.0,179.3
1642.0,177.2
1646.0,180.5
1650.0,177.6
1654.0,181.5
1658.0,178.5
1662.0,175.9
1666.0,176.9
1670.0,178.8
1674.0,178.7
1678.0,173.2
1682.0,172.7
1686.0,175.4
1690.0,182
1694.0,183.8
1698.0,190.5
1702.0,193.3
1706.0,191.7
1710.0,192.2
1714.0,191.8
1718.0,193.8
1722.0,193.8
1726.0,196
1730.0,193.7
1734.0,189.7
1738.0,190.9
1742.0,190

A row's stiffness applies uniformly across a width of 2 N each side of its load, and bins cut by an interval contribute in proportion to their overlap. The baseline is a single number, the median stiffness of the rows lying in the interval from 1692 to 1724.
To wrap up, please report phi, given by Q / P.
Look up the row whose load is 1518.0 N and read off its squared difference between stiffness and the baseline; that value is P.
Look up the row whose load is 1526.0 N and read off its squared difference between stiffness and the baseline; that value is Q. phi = 0.6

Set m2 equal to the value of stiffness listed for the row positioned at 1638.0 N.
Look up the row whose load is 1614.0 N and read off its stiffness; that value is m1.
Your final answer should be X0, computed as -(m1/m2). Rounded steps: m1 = 191.4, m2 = 179.3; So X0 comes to -1.07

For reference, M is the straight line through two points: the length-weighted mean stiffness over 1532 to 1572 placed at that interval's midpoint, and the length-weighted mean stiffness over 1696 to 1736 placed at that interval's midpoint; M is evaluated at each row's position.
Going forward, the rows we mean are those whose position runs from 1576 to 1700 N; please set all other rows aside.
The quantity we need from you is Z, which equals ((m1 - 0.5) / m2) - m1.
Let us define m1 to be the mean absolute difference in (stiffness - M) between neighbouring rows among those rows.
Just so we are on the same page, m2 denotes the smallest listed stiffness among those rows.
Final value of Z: -3.19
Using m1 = 3.2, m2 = 172.7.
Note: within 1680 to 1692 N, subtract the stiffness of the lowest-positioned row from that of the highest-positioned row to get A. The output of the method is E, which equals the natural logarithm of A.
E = 2.2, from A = 9.30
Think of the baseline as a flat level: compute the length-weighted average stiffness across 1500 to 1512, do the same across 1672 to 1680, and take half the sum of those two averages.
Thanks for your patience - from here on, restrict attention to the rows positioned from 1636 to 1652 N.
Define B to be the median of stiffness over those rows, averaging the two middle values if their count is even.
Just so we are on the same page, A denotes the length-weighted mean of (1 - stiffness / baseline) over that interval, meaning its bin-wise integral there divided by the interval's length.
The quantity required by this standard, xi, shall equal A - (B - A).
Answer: -178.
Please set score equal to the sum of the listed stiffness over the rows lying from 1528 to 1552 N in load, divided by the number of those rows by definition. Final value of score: 204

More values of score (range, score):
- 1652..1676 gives 178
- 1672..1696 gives 178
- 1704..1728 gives 193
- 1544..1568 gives 200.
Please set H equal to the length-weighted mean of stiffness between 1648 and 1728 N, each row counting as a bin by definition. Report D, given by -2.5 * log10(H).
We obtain -5.66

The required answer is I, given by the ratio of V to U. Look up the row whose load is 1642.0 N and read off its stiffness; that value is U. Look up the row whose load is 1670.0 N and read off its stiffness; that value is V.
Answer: 1.01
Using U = 177.2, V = 178.8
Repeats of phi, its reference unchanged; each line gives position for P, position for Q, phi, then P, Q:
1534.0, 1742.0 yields 0.0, 250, 4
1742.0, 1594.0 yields 0.3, 4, 1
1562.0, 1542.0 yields 1.6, 53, 86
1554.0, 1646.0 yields 3.3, 40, 132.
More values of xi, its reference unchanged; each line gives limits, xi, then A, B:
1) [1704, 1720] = -192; 0.01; 192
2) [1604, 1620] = -191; 0.02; 191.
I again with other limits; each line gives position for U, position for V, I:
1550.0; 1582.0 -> 0.96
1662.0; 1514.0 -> 1.19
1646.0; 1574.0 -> 1.08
